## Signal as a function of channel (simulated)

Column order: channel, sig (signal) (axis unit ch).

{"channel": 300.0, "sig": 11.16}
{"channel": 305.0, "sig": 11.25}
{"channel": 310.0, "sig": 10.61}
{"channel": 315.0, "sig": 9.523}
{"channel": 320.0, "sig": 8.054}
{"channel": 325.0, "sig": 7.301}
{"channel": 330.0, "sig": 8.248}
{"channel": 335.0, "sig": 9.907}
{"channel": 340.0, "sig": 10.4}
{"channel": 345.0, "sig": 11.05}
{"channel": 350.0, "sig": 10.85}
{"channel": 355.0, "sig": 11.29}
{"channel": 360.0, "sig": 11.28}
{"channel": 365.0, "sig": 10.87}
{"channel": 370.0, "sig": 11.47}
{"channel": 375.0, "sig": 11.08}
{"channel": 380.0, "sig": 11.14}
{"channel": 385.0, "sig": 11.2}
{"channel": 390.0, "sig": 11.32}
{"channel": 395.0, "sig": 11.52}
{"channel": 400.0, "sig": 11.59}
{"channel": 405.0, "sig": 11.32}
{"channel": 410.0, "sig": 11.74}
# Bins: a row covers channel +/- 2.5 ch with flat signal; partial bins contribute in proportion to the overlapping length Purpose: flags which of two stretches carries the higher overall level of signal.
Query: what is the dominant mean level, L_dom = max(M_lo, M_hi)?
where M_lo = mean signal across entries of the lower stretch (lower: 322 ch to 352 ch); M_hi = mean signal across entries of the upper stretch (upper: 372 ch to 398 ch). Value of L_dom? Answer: 11.3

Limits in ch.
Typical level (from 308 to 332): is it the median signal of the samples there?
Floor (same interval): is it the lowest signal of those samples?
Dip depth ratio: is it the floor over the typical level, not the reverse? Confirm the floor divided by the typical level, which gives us 0.885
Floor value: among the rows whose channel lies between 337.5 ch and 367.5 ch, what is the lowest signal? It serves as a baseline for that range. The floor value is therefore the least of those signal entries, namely 10.4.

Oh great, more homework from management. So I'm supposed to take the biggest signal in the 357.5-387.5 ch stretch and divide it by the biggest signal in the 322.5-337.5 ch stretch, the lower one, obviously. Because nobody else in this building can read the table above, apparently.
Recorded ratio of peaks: 1.16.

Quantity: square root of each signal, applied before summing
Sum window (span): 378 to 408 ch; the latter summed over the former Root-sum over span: 20.2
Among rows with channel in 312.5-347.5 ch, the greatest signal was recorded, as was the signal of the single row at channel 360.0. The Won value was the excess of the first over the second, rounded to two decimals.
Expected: -0.23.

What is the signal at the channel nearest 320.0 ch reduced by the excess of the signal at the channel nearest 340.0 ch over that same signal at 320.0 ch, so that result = 5.7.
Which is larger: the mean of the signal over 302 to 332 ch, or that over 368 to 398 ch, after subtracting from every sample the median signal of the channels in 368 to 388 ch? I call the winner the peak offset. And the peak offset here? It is 0.12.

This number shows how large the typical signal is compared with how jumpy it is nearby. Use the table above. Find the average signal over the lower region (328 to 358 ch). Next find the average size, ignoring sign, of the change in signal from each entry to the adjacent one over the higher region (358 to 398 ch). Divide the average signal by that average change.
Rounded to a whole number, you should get 39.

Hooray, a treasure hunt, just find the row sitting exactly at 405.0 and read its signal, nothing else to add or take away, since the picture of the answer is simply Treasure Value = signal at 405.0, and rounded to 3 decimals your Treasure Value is 11.320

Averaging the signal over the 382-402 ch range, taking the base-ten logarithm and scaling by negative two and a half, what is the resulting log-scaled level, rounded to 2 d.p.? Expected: -2.64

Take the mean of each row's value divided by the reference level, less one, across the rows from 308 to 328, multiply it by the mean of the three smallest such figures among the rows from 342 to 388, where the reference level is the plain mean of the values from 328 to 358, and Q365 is -0.008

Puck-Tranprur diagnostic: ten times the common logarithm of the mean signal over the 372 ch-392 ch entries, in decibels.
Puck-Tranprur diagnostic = 10.49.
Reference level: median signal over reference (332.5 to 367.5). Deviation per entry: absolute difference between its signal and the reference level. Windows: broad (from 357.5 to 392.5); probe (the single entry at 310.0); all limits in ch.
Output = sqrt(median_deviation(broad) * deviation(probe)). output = 0.29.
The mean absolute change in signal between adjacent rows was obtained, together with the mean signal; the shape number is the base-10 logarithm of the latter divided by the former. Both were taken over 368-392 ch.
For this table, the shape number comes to 1.9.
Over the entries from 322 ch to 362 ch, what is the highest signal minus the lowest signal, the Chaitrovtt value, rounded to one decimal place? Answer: 4.0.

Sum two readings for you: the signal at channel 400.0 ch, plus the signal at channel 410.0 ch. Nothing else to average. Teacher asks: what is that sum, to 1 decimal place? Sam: 23.3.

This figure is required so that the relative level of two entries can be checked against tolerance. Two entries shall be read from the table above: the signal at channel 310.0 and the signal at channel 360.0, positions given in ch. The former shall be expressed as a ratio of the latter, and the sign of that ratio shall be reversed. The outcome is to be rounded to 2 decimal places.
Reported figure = -0.94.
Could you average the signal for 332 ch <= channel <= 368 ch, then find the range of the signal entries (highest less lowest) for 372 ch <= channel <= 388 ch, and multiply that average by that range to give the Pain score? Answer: 1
